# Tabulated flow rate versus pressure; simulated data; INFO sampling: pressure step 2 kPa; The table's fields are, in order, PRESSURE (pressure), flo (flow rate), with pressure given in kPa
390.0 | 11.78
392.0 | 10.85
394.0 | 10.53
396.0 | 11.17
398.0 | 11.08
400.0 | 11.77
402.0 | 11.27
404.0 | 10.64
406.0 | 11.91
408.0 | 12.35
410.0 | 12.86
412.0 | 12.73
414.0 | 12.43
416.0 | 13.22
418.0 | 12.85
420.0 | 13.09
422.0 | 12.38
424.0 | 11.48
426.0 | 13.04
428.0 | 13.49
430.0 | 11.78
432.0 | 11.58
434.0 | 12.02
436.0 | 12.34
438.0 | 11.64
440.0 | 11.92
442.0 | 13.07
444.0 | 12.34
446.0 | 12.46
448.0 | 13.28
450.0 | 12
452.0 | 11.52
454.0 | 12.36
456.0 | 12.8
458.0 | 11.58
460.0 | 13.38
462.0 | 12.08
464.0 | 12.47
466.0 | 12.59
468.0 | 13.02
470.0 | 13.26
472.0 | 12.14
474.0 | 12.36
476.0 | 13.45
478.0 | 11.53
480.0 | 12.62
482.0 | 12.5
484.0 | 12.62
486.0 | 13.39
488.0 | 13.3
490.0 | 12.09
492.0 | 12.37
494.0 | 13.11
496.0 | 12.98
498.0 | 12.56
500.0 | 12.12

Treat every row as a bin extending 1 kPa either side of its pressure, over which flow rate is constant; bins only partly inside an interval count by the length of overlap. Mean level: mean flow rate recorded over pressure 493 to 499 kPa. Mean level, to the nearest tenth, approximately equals 12.9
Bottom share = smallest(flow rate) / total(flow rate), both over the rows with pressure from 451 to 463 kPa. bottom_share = 0.156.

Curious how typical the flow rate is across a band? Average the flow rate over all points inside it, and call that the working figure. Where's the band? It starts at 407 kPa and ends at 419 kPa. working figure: 12.7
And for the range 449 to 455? 12.0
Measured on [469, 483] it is 12.6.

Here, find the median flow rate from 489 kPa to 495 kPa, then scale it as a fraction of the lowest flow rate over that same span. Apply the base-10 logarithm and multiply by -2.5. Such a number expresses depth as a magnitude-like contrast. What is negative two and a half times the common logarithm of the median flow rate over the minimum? -0.02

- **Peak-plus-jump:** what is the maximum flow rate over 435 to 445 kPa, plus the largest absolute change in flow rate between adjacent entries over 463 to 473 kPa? 14.2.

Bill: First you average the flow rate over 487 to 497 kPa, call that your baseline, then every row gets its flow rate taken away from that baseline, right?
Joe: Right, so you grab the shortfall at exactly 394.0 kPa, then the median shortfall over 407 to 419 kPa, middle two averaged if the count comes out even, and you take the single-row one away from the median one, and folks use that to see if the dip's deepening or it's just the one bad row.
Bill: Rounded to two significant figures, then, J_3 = -2.3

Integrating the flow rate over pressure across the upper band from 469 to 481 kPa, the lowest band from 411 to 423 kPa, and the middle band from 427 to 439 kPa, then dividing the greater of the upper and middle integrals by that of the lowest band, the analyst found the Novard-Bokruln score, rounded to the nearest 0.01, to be 0.98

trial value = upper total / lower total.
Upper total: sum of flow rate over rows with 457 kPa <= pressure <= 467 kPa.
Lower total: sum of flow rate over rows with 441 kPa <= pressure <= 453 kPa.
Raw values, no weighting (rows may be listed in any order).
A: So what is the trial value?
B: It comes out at 0.83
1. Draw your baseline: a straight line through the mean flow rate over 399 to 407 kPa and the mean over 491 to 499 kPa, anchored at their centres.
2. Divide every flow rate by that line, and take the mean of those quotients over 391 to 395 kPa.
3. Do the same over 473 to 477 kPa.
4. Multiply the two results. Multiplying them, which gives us 0.98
